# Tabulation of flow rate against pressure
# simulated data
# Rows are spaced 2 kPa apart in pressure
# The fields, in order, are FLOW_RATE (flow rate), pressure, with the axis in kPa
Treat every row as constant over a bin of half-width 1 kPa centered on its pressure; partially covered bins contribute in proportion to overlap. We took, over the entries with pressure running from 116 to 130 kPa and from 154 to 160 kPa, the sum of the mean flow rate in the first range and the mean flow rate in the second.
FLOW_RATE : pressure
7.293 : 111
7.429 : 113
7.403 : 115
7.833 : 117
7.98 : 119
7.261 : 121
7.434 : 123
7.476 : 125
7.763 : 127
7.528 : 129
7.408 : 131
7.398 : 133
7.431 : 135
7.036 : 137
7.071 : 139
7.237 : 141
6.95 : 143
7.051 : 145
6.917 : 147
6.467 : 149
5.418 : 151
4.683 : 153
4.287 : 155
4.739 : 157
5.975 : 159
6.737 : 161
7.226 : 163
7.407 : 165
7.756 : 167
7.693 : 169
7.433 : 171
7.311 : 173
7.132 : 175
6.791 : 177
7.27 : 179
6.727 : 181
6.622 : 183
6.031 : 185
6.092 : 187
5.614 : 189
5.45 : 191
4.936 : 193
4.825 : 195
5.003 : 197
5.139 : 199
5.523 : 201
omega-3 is 12.6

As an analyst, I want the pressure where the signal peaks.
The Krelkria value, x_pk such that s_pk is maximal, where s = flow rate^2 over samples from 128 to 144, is 129 kPa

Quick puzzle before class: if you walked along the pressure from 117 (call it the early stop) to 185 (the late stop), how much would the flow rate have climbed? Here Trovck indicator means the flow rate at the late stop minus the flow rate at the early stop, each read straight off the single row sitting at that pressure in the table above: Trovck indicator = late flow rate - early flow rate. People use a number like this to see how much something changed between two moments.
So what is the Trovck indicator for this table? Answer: -1.8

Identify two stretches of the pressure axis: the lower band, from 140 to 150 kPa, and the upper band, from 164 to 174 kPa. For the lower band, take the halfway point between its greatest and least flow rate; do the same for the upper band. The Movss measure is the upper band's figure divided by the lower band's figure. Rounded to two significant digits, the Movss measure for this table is 1.1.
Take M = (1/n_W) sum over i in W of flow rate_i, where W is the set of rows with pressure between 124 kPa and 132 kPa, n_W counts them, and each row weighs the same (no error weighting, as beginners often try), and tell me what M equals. 7.5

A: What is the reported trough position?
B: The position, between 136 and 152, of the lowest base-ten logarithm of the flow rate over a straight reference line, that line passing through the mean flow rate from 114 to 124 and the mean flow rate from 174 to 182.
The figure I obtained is 151 kPa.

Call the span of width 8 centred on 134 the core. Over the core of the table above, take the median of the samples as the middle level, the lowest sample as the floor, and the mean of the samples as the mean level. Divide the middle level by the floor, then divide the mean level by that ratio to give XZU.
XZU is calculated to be 7.0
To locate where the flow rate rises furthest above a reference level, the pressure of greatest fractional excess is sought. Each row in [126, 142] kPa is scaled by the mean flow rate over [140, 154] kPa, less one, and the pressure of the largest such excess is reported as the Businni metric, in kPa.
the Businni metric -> 127 kPa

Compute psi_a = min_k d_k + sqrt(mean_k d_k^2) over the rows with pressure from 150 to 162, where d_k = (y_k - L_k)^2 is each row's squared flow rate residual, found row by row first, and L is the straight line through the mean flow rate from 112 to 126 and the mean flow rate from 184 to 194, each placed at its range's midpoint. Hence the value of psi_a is 3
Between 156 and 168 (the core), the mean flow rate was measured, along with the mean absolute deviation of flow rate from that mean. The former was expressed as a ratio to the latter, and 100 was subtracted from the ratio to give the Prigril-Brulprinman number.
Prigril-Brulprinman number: -92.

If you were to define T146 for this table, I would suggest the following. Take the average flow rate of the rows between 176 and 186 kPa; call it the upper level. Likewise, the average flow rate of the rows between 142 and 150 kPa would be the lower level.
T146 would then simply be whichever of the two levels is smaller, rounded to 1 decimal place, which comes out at 6.7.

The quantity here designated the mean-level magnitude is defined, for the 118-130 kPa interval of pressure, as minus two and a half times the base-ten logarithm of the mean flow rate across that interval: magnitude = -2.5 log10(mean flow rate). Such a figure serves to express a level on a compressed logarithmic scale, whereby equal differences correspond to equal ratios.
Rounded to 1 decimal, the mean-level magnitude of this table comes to -2.2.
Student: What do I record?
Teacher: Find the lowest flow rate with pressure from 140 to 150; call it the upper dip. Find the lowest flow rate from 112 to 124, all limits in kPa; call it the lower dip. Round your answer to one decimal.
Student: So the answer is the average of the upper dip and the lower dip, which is 6.9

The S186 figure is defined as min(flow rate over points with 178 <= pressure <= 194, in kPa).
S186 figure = 4.936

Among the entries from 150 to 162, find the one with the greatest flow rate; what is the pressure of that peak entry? 161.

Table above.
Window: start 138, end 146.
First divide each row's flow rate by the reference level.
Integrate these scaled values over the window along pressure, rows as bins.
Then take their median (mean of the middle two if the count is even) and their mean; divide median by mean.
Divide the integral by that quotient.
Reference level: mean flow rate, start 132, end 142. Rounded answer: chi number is 7.8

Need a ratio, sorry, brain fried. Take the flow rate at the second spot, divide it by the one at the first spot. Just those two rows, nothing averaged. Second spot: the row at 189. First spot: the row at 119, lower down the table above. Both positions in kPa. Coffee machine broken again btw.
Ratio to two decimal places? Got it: 0.70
